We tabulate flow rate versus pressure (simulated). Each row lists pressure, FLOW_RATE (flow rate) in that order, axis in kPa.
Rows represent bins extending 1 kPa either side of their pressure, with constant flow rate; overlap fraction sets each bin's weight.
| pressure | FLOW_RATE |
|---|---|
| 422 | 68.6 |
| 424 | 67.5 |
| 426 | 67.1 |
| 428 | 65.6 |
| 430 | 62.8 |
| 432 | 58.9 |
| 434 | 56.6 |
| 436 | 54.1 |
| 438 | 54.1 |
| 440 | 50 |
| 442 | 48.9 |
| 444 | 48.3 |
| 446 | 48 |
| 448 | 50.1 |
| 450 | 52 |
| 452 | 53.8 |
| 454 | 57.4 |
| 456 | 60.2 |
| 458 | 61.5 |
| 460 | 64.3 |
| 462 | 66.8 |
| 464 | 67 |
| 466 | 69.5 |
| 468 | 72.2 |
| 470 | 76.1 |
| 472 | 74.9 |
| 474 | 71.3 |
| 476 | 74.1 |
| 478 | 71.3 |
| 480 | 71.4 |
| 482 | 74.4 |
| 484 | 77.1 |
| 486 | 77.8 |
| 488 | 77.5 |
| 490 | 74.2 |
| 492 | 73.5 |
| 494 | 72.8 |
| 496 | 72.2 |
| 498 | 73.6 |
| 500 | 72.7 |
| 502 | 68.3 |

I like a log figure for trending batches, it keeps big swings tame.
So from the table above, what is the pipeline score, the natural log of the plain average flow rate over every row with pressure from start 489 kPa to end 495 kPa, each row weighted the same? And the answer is 4.30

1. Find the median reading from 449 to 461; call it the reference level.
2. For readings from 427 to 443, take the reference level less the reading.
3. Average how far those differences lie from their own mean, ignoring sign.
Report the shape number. 4.6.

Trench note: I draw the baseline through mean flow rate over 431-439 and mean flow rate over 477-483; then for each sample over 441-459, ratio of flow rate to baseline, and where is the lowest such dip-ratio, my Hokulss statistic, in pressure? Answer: 446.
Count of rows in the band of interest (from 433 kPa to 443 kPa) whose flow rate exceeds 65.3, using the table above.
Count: 0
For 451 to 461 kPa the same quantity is 0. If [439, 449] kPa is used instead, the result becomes 0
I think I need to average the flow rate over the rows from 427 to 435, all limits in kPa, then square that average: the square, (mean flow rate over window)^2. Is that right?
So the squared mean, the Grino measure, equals 3718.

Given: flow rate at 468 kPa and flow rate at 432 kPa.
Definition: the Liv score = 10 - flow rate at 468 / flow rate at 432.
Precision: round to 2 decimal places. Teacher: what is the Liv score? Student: 8.77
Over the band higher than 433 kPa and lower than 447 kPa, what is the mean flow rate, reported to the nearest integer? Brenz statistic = 51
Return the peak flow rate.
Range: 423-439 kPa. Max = 67.5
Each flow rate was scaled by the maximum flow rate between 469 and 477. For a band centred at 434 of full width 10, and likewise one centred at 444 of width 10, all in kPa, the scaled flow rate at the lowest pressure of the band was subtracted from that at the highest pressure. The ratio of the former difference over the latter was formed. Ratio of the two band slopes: -87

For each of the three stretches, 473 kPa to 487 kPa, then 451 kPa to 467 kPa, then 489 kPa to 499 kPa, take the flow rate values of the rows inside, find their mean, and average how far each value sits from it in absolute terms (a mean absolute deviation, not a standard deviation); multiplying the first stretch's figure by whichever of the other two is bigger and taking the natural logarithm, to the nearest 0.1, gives 2.3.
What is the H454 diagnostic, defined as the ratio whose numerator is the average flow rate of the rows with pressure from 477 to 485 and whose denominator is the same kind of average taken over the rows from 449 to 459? 1.29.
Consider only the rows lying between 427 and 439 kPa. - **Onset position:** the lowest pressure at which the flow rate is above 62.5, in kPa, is 428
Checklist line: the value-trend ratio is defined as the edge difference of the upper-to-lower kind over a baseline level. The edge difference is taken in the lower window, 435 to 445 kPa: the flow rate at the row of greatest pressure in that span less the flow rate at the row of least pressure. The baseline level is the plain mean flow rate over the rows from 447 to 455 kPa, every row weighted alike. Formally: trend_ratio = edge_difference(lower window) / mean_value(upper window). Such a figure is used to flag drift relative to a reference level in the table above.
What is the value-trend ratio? -0.11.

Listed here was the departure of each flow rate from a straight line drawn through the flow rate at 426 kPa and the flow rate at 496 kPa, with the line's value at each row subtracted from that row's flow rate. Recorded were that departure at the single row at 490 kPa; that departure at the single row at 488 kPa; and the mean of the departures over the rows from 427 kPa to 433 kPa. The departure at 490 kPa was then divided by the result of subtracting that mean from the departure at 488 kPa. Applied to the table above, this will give 0.2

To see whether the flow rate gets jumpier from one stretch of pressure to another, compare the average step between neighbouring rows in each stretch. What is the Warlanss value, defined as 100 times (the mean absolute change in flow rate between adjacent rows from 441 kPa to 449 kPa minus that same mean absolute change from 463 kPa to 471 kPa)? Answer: -203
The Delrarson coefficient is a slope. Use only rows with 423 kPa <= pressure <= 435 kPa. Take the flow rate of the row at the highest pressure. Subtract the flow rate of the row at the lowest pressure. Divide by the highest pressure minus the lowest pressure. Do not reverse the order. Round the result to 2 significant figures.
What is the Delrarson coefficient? -1.1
